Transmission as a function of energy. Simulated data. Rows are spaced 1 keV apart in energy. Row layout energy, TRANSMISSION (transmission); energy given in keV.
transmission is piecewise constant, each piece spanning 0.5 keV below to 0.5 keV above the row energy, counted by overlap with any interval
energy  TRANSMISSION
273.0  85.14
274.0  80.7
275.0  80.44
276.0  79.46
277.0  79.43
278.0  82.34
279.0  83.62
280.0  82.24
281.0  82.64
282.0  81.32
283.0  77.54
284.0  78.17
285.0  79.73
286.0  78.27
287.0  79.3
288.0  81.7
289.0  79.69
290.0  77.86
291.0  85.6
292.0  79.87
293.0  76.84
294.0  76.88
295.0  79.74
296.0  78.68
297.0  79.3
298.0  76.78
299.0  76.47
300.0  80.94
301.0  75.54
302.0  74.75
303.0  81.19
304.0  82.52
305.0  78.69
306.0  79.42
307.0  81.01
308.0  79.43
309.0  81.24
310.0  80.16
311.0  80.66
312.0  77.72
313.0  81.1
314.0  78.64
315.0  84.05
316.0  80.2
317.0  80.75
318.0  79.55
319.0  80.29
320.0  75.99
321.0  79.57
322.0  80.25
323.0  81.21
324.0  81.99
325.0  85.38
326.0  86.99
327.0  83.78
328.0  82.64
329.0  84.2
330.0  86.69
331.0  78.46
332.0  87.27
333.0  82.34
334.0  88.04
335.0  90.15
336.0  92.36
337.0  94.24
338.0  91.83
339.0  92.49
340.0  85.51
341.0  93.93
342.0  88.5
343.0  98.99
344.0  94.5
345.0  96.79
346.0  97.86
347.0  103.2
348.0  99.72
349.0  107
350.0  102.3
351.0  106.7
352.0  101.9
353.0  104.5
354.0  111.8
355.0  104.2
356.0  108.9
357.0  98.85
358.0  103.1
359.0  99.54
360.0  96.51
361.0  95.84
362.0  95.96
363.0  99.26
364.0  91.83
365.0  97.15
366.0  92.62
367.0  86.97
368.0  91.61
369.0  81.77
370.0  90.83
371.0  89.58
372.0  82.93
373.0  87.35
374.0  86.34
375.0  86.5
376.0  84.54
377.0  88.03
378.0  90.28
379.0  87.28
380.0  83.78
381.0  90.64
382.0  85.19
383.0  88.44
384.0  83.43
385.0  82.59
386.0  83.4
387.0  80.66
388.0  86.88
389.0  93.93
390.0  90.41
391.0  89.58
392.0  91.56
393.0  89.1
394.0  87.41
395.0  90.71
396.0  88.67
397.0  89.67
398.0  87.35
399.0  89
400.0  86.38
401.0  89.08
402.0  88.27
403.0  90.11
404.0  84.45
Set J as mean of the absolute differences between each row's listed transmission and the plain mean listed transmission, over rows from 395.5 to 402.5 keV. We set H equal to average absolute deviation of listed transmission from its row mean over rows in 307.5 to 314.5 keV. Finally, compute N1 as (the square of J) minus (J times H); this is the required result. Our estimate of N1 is 0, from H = 1.1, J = 0.9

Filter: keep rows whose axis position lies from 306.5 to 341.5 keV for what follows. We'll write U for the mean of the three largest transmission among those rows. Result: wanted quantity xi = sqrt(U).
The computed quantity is 9.7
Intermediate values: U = 94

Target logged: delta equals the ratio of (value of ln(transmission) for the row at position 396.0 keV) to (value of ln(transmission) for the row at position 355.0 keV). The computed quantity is 0.97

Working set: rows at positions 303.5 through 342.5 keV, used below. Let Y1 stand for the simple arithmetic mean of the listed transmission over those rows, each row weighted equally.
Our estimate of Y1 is 83.6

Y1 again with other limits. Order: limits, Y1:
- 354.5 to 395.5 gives 90.6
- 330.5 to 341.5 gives 88.8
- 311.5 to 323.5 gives 79.9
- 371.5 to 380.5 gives 86.3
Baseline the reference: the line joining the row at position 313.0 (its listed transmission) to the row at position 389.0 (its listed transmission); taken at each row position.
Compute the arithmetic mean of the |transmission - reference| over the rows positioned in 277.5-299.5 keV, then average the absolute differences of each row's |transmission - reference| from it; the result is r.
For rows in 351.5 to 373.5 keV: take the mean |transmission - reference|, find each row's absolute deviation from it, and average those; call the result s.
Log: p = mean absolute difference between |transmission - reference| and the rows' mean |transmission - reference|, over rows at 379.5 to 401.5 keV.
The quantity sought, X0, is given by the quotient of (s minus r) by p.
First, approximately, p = 2.4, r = 2.21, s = 5.12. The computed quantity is 1.2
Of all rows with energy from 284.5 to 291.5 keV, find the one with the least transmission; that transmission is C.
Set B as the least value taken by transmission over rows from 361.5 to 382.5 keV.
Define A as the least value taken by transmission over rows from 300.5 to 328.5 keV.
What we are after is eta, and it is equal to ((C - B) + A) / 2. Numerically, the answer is 35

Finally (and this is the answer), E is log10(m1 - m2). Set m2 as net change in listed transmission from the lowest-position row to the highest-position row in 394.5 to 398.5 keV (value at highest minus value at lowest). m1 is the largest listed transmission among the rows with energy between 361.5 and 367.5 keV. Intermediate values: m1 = 99.26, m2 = -3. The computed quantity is 2.01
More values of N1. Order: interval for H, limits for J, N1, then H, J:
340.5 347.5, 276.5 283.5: -3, 3.4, 1.6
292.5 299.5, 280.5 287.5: 0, 1.2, 1.4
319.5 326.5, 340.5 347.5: 2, 2.7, 3.4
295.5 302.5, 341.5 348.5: 5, 1.8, 3.3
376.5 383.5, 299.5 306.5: 1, 1.9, 2.3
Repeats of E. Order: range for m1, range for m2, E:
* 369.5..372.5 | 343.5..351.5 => 1.90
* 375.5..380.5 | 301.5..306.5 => 1.93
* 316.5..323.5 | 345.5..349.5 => 1.86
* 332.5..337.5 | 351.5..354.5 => 1.93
